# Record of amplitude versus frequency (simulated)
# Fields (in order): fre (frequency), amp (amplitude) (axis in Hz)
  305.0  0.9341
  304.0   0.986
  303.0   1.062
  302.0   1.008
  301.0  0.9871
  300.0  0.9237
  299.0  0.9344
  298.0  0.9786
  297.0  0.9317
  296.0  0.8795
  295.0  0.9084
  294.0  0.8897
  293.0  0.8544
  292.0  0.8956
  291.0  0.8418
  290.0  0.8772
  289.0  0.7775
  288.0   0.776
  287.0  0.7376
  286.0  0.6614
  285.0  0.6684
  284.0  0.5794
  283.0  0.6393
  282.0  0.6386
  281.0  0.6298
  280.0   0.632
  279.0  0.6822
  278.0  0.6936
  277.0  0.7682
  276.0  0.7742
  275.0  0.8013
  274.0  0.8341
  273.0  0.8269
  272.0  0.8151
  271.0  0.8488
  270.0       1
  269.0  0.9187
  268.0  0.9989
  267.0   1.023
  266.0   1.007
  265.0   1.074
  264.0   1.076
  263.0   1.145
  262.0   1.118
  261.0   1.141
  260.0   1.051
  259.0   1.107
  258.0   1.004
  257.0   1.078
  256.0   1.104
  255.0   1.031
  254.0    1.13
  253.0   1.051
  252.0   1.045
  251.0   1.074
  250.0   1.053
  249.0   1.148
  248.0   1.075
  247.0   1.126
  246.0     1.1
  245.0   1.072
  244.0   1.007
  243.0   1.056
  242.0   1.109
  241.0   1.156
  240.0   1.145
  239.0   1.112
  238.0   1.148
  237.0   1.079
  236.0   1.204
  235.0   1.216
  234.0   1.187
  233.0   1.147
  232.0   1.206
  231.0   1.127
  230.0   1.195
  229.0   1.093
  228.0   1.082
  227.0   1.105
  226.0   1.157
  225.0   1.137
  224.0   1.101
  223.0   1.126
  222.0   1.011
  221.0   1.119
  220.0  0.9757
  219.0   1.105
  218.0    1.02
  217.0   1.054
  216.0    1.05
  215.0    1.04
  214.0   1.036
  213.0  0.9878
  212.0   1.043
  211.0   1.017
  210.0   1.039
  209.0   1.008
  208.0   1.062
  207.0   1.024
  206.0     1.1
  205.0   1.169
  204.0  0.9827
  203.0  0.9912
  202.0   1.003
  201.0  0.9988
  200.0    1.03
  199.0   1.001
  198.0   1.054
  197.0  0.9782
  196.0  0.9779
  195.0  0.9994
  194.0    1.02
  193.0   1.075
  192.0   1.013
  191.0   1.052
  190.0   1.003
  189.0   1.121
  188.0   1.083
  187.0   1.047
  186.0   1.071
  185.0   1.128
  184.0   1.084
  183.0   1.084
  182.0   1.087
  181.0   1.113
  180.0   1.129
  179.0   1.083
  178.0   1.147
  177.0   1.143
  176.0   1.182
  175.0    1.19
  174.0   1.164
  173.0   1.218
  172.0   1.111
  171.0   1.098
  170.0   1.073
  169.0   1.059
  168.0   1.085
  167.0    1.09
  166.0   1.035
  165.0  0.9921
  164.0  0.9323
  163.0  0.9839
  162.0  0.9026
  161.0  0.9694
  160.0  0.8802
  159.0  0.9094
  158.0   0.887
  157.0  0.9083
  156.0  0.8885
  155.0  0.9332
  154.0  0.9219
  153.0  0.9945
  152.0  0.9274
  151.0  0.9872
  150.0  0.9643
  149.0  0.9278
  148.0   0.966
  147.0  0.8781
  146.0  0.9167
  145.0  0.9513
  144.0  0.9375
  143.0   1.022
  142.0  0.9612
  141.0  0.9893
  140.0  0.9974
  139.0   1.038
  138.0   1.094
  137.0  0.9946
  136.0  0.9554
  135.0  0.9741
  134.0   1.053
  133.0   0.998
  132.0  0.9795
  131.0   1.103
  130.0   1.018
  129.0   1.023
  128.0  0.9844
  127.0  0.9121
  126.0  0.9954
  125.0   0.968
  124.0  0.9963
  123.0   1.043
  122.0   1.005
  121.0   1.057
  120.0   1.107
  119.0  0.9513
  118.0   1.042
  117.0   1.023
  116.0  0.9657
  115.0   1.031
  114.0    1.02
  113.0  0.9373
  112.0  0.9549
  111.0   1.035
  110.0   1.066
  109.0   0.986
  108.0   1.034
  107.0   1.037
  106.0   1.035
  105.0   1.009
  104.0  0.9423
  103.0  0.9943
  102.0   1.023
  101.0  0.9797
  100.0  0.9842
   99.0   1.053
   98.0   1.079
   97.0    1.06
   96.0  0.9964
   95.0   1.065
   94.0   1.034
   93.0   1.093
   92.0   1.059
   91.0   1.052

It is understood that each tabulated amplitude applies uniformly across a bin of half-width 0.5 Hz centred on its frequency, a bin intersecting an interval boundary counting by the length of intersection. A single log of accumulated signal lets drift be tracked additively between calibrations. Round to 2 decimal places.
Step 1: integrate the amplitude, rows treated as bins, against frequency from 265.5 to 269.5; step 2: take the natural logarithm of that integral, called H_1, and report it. 1.37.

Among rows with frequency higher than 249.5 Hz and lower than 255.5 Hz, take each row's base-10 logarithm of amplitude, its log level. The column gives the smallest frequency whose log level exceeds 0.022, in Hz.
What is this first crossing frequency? 250.0 Hz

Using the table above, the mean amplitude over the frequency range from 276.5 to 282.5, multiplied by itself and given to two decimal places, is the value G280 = 0.45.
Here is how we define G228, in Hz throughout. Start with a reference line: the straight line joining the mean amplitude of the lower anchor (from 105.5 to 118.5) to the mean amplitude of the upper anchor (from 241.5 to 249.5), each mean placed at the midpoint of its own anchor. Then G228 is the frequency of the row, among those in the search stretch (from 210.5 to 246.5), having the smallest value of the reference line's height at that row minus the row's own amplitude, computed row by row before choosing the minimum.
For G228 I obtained 235.0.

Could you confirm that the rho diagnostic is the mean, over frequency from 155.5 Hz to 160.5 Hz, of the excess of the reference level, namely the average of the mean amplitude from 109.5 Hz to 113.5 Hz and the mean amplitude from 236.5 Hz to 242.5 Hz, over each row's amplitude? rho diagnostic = 0.167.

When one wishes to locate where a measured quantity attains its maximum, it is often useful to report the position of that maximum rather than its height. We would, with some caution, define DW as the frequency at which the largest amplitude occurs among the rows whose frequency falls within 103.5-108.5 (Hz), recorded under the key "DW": 107.0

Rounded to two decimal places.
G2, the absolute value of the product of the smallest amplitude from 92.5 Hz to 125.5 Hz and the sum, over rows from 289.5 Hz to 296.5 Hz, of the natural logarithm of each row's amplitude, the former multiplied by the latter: 0.85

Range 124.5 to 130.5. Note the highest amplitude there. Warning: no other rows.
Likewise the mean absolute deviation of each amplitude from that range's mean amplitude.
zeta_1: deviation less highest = -0.99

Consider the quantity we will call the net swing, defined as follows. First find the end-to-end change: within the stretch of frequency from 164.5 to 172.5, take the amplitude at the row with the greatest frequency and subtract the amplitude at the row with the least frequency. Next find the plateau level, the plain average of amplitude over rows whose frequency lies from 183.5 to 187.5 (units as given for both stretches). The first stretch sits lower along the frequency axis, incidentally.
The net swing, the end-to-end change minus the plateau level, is -0.96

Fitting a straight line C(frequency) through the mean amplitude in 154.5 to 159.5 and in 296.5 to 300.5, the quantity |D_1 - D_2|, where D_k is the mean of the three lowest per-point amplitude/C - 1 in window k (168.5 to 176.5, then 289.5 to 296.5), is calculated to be 0.27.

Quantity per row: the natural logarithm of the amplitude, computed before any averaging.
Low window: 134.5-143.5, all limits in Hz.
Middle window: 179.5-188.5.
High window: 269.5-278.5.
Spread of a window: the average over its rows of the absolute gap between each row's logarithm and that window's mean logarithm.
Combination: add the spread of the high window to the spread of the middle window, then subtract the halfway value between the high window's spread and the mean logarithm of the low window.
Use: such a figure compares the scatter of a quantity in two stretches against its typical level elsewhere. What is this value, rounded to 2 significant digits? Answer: 0.050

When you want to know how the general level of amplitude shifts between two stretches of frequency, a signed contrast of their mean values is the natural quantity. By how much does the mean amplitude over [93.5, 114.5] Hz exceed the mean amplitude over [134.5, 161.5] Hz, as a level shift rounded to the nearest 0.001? 0.061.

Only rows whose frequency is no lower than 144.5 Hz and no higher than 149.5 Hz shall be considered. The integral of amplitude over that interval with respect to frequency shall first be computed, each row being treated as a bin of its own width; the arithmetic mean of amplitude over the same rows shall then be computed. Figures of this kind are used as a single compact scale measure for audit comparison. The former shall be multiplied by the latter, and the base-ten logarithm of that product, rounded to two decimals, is 0.63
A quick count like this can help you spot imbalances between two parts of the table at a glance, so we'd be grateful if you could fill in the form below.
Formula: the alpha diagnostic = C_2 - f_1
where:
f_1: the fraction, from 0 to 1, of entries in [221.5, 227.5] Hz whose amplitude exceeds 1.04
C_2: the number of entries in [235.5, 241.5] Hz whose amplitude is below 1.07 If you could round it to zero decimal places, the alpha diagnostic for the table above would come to -1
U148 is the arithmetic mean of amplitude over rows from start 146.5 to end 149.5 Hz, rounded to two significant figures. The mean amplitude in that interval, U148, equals 0.92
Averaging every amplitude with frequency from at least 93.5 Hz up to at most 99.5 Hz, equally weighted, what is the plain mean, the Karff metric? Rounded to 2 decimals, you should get 1.05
